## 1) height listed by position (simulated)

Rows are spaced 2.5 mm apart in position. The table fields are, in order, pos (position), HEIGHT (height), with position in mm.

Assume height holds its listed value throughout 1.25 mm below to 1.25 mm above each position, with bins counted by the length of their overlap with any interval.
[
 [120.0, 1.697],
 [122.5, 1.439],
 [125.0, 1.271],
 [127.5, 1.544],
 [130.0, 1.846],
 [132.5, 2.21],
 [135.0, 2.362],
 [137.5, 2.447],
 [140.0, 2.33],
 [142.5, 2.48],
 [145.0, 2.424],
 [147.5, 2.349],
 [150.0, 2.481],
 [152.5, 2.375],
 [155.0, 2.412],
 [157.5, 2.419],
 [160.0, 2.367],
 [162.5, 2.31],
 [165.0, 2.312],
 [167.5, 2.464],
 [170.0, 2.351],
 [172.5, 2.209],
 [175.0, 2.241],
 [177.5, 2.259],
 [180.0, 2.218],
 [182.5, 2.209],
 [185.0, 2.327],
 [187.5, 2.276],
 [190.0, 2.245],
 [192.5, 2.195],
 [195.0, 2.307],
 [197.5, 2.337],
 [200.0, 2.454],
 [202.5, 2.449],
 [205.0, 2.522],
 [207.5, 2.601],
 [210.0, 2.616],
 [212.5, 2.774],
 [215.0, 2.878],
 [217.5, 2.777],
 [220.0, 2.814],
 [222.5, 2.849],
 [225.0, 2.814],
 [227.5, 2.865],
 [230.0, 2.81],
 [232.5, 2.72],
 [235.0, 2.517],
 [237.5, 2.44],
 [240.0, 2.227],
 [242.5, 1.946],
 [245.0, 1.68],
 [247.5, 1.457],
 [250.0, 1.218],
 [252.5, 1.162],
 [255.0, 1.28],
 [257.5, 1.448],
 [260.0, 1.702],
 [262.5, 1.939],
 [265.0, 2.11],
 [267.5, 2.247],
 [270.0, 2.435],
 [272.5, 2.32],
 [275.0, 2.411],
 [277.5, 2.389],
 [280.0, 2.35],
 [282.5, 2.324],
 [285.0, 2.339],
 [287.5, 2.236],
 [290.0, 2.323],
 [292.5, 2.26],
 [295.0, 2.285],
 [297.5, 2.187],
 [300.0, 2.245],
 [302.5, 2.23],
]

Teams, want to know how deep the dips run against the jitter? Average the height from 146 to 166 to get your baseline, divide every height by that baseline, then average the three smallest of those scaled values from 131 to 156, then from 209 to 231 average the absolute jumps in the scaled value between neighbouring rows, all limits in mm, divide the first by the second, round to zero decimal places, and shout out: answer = 32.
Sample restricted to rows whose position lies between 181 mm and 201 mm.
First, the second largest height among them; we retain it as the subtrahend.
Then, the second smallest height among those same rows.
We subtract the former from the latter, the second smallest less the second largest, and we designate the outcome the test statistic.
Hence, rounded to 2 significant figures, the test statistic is -0.13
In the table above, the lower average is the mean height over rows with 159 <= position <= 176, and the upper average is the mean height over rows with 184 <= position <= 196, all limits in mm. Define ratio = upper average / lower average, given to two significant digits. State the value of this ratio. 0.98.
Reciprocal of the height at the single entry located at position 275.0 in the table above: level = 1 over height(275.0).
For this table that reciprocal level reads 0.415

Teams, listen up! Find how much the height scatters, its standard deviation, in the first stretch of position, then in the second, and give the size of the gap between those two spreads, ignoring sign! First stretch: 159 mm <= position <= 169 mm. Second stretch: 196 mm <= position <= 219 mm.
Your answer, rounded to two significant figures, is 0.11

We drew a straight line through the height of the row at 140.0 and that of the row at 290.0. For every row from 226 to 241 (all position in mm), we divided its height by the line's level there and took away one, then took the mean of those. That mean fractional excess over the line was 0.12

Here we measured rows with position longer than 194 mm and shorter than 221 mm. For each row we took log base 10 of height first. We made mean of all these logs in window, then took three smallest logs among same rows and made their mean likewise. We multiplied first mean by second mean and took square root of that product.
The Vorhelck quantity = 0.393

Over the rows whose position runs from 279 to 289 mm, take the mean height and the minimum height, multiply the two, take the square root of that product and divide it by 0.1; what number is 22.7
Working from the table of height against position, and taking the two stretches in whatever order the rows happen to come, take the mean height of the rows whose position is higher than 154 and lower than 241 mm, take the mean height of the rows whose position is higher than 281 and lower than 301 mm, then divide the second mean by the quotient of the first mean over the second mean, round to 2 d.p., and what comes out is 2.09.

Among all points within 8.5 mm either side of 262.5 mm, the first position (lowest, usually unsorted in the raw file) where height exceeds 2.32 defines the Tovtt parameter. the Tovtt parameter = 270.0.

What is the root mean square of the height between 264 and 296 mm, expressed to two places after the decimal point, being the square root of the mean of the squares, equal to 2.31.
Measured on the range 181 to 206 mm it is 2.33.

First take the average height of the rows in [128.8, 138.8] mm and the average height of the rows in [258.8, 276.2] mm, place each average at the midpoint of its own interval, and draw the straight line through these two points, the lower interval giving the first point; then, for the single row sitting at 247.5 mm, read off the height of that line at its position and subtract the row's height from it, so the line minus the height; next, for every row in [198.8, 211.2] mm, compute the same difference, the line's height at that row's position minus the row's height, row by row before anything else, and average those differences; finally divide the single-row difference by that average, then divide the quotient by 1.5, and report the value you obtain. -1.4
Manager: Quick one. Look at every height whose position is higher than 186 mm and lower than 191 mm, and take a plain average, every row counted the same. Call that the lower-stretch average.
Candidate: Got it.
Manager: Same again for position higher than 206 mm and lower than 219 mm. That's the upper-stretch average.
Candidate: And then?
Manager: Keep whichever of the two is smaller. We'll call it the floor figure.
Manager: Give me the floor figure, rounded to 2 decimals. 2.26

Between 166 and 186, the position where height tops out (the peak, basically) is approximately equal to 167.5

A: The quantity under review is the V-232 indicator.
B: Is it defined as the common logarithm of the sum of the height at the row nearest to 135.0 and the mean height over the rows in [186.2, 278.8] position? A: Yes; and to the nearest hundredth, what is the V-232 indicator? 0.67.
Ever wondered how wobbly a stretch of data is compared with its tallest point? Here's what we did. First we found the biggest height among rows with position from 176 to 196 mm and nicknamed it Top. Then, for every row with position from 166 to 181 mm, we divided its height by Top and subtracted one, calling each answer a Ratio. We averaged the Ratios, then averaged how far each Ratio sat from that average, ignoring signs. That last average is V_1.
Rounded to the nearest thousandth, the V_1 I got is 0.034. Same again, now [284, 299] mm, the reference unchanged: 0.019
